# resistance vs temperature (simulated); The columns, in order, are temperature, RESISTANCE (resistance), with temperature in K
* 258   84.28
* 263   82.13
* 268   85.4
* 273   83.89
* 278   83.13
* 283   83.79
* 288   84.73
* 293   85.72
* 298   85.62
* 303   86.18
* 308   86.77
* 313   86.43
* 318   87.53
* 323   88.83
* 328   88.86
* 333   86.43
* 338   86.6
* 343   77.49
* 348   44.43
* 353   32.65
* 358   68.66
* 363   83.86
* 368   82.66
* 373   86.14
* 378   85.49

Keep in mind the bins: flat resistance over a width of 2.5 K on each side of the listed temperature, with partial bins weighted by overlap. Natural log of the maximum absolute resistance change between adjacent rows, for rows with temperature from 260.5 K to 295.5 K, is 1.2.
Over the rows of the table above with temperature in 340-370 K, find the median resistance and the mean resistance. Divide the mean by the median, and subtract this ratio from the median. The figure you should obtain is 72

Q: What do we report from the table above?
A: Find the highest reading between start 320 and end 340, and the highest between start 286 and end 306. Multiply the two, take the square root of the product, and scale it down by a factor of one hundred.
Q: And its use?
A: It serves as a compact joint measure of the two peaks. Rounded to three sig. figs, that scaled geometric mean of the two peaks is 0.875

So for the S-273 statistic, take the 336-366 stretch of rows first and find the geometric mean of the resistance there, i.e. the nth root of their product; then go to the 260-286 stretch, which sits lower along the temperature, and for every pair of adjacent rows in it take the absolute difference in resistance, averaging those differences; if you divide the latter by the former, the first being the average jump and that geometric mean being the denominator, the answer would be 0.0251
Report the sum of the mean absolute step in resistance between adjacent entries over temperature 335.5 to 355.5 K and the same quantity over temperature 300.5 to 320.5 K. 19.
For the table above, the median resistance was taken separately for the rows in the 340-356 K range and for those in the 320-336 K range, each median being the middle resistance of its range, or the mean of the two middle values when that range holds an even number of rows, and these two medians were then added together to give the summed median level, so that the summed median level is 133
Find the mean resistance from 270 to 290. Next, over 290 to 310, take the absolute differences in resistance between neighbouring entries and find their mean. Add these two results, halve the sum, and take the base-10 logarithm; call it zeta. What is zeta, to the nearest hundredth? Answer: 1.62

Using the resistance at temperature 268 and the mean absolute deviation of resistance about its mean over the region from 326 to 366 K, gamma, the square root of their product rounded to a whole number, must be 38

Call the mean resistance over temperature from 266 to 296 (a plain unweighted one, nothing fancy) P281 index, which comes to 84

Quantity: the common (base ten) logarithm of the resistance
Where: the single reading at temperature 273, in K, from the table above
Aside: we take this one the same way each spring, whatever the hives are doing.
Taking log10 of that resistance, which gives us 1.92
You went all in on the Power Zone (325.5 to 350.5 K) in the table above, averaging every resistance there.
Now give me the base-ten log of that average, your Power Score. 1.89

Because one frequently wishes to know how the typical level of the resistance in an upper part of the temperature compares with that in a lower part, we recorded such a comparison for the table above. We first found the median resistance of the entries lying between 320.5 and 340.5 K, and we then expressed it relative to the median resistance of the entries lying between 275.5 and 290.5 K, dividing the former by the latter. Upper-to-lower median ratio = 1.05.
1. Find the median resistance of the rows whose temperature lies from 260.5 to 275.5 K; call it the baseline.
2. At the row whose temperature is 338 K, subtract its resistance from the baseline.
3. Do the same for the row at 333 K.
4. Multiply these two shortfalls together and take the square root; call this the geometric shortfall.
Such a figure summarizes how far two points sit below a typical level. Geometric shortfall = 2.6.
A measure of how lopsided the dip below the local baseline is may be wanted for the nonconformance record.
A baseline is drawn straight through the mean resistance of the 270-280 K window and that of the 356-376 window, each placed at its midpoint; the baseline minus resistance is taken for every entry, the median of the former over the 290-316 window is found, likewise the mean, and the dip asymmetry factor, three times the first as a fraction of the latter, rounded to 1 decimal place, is 3.0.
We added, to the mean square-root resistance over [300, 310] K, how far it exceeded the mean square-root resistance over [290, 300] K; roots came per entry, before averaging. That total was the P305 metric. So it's 9.34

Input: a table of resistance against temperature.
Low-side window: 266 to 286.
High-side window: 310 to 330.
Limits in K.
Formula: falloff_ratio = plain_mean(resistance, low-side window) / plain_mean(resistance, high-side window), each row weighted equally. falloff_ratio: 0.96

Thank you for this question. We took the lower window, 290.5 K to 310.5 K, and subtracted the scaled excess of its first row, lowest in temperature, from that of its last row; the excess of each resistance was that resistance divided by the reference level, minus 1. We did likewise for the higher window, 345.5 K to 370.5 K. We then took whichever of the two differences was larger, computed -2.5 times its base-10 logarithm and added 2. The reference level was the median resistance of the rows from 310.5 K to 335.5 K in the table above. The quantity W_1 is 2.9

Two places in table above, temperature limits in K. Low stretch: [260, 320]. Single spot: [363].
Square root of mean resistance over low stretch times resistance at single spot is 84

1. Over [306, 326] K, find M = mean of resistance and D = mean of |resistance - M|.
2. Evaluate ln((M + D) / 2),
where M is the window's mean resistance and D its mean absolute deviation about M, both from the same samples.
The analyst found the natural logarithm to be 3.79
